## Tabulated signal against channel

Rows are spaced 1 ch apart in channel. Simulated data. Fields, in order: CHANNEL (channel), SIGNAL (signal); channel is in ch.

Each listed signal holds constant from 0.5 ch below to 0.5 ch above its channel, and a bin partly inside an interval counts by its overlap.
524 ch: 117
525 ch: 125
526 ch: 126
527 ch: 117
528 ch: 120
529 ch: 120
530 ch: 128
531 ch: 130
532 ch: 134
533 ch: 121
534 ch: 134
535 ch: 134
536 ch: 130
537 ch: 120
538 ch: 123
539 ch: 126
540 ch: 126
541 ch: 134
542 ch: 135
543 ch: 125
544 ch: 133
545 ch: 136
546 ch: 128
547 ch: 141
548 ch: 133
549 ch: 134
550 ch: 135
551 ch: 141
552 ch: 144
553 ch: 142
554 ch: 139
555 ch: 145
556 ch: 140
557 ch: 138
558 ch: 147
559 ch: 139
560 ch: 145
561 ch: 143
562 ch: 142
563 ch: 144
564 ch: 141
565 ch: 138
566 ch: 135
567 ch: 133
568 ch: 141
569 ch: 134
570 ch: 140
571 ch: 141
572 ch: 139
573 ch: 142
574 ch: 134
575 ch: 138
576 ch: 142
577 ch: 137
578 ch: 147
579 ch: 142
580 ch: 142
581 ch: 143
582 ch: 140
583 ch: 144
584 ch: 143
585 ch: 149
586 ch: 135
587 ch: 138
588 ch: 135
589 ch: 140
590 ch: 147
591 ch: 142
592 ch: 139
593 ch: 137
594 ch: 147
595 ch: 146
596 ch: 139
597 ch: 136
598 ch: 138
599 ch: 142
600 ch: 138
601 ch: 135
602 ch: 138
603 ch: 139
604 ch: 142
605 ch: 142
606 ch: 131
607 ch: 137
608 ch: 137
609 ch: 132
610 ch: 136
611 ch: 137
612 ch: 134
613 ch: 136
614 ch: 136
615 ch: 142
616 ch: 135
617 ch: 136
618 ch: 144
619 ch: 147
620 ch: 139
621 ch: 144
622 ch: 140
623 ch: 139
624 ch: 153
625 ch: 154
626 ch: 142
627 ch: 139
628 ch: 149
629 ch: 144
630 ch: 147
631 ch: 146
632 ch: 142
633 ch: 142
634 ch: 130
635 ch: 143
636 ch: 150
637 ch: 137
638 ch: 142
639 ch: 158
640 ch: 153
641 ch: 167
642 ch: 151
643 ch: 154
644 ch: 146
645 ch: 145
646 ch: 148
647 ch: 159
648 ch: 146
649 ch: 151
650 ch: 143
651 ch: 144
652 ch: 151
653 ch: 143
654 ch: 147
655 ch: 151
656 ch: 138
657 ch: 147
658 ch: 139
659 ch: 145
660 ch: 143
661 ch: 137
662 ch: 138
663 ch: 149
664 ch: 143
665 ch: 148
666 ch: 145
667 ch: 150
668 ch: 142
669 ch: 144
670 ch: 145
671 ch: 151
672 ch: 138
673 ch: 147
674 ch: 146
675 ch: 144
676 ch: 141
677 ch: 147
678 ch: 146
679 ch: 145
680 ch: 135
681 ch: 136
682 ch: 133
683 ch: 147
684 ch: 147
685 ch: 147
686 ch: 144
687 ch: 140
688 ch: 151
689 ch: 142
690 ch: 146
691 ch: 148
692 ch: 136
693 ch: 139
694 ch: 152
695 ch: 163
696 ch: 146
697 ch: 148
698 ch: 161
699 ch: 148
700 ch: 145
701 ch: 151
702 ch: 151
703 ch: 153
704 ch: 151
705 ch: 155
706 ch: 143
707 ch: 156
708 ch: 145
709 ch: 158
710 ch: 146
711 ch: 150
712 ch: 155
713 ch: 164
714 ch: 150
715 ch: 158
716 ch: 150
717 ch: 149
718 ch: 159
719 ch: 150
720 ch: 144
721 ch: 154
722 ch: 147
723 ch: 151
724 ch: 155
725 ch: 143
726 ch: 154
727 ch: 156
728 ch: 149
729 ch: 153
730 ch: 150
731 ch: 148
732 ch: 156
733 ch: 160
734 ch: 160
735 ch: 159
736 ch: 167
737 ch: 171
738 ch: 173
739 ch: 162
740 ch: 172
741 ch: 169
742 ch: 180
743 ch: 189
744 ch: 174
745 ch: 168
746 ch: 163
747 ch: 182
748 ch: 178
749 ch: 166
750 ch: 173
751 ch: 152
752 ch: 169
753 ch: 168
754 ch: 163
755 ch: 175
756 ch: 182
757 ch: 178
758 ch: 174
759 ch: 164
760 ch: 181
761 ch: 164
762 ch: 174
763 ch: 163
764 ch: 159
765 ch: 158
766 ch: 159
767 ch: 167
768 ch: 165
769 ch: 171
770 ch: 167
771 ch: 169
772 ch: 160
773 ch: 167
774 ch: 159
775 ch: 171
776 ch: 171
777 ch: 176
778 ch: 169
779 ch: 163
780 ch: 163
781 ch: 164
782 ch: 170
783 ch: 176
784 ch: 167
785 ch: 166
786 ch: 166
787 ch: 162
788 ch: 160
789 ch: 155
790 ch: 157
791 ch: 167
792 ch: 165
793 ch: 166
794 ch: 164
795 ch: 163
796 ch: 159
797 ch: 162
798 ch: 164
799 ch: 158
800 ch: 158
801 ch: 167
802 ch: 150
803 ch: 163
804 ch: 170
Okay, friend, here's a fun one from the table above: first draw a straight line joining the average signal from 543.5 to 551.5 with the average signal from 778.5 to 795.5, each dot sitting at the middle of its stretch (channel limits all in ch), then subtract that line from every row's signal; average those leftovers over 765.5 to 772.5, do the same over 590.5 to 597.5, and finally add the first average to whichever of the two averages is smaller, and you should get 3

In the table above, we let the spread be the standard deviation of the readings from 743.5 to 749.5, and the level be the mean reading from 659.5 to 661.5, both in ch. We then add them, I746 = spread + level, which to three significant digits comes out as 147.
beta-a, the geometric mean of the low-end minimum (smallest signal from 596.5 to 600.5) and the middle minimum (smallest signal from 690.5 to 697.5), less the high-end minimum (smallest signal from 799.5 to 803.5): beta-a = -14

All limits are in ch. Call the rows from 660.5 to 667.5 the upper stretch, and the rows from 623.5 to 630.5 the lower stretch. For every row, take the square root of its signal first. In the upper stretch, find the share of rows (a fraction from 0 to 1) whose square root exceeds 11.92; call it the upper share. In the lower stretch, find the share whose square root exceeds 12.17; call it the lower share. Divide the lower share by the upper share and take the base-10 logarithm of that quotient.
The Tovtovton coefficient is -0.22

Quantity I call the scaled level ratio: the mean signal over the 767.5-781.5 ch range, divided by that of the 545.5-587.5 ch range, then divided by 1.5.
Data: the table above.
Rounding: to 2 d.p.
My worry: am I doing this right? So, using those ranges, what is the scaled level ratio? 0.79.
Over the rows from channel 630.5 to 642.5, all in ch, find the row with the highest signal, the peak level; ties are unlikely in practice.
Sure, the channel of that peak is 641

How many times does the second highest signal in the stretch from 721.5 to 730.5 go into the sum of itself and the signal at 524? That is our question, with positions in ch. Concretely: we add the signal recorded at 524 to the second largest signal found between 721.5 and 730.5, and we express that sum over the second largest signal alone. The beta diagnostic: 1.75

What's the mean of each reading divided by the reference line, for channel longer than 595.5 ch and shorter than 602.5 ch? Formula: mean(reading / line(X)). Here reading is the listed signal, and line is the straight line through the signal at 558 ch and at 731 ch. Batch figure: 0.94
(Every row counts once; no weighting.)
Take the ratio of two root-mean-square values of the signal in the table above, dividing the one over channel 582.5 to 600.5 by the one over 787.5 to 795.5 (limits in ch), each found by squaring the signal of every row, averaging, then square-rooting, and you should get 0.87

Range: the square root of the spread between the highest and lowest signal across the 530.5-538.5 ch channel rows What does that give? 3.7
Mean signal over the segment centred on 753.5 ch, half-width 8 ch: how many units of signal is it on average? 171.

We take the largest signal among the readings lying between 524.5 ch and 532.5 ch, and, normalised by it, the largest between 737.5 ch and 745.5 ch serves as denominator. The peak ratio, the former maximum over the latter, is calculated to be 0.71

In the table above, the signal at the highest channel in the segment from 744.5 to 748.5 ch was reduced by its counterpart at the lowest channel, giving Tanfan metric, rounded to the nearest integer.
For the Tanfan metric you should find 10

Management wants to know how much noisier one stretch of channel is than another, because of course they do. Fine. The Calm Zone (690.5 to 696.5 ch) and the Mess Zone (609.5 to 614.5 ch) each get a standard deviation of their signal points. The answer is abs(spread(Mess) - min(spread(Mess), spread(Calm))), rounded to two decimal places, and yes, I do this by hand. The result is 0.00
